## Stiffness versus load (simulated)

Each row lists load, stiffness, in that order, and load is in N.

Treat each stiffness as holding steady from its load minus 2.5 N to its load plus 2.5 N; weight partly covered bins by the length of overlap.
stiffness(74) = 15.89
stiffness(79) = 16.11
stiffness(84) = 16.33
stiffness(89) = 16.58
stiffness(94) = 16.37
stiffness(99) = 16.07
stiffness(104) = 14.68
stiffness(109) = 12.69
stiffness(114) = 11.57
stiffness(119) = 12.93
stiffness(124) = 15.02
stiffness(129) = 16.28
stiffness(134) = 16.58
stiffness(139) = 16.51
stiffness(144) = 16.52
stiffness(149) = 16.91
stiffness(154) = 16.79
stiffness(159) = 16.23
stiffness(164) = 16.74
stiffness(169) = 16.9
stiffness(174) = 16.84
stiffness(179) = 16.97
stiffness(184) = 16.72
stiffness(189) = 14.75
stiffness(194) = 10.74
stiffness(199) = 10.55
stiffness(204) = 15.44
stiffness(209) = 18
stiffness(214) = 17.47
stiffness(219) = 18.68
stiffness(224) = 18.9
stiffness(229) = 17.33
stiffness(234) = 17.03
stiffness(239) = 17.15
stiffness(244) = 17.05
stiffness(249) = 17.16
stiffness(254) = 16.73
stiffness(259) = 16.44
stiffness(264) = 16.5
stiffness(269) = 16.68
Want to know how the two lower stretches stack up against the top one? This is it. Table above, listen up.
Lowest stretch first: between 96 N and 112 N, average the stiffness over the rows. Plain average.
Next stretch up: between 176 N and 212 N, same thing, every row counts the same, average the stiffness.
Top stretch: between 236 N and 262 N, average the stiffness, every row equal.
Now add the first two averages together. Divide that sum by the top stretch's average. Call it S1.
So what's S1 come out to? 1.73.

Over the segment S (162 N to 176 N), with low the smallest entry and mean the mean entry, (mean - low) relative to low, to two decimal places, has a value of 0.01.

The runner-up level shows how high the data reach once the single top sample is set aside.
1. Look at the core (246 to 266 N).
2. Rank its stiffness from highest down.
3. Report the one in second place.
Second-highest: 16.73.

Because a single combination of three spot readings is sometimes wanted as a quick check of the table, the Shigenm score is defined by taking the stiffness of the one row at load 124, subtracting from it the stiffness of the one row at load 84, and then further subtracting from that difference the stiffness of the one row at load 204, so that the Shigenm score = -17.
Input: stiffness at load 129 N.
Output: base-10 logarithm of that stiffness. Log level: 1.212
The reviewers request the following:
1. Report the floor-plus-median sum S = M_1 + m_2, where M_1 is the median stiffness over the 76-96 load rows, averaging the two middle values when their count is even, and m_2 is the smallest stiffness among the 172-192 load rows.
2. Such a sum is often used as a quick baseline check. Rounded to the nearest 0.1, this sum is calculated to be 31.1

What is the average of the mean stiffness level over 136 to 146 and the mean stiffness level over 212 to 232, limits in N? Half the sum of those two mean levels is 17.3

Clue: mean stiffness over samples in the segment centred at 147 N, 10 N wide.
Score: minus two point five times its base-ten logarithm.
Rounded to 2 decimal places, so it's -3.06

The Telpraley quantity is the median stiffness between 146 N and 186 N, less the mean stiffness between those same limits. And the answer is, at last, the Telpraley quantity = 0.05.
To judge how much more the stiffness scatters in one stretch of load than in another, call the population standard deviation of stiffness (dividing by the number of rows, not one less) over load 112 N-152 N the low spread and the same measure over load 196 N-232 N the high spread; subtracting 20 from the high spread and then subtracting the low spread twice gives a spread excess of -21.0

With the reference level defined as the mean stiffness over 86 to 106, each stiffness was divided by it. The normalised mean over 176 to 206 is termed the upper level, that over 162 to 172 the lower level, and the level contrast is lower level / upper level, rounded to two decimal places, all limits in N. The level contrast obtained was 1.18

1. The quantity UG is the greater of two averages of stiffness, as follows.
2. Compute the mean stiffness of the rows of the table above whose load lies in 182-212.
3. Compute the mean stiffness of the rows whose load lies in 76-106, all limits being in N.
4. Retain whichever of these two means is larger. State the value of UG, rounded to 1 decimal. 16.0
